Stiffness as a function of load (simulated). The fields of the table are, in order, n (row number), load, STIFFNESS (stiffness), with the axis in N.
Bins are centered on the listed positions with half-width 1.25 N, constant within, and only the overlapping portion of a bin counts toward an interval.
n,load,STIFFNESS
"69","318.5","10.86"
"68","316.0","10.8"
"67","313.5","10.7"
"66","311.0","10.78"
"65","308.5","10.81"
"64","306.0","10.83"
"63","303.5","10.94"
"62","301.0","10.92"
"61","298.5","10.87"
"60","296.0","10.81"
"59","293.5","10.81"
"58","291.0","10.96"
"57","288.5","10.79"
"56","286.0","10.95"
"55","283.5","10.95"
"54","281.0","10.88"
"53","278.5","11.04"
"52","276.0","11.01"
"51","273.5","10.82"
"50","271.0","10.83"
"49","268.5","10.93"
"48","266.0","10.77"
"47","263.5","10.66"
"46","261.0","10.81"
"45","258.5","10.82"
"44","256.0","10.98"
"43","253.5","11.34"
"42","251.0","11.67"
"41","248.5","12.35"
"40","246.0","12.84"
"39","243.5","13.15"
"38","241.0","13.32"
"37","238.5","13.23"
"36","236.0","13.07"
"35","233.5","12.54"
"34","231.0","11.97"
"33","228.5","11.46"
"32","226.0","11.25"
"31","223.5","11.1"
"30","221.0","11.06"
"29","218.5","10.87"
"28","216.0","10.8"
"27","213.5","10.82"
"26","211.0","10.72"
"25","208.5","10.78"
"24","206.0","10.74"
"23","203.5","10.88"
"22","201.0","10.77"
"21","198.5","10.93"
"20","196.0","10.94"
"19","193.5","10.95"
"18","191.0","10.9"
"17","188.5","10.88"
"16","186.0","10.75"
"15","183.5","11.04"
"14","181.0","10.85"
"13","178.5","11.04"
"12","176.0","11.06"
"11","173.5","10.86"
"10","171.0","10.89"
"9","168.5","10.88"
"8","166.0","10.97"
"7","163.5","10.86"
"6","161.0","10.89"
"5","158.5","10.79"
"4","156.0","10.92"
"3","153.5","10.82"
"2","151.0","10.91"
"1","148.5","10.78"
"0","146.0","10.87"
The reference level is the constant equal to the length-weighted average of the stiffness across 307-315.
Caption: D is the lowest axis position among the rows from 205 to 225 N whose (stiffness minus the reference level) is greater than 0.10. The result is 218.5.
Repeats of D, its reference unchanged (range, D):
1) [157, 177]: 161.0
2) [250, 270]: 251.0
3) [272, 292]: 276.0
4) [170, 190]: 171.0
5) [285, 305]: 286.0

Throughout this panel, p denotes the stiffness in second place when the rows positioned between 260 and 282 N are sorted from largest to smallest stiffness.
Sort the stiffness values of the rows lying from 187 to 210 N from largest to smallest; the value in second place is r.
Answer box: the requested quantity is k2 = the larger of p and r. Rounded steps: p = 11.01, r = 10.94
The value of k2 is 11.0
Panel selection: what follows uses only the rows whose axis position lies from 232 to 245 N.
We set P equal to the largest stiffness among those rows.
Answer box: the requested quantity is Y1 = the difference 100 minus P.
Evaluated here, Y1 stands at 86.7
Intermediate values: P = 13.32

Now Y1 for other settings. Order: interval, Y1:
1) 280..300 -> 89.0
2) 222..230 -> 88.5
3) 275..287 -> 89.0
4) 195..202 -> 89.1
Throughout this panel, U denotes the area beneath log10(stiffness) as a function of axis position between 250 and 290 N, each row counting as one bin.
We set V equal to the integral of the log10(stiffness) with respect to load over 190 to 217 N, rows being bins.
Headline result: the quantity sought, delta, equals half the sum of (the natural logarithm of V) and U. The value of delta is 22.5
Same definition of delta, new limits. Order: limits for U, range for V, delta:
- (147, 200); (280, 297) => 28.9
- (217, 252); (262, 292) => 20.7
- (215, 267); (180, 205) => 29.4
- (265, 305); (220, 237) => 22.2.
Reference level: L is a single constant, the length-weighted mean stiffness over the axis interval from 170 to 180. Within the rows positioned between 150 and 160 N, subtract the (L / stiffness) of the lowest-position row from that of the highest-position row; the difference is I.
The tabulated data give 0.011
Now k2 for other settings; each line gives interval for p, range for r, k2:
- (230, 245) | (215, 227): 13.2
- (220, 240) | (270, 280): 13.1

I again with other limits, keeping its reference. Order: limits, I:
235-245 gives -0.005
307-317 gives 0.001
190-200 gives -0.003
